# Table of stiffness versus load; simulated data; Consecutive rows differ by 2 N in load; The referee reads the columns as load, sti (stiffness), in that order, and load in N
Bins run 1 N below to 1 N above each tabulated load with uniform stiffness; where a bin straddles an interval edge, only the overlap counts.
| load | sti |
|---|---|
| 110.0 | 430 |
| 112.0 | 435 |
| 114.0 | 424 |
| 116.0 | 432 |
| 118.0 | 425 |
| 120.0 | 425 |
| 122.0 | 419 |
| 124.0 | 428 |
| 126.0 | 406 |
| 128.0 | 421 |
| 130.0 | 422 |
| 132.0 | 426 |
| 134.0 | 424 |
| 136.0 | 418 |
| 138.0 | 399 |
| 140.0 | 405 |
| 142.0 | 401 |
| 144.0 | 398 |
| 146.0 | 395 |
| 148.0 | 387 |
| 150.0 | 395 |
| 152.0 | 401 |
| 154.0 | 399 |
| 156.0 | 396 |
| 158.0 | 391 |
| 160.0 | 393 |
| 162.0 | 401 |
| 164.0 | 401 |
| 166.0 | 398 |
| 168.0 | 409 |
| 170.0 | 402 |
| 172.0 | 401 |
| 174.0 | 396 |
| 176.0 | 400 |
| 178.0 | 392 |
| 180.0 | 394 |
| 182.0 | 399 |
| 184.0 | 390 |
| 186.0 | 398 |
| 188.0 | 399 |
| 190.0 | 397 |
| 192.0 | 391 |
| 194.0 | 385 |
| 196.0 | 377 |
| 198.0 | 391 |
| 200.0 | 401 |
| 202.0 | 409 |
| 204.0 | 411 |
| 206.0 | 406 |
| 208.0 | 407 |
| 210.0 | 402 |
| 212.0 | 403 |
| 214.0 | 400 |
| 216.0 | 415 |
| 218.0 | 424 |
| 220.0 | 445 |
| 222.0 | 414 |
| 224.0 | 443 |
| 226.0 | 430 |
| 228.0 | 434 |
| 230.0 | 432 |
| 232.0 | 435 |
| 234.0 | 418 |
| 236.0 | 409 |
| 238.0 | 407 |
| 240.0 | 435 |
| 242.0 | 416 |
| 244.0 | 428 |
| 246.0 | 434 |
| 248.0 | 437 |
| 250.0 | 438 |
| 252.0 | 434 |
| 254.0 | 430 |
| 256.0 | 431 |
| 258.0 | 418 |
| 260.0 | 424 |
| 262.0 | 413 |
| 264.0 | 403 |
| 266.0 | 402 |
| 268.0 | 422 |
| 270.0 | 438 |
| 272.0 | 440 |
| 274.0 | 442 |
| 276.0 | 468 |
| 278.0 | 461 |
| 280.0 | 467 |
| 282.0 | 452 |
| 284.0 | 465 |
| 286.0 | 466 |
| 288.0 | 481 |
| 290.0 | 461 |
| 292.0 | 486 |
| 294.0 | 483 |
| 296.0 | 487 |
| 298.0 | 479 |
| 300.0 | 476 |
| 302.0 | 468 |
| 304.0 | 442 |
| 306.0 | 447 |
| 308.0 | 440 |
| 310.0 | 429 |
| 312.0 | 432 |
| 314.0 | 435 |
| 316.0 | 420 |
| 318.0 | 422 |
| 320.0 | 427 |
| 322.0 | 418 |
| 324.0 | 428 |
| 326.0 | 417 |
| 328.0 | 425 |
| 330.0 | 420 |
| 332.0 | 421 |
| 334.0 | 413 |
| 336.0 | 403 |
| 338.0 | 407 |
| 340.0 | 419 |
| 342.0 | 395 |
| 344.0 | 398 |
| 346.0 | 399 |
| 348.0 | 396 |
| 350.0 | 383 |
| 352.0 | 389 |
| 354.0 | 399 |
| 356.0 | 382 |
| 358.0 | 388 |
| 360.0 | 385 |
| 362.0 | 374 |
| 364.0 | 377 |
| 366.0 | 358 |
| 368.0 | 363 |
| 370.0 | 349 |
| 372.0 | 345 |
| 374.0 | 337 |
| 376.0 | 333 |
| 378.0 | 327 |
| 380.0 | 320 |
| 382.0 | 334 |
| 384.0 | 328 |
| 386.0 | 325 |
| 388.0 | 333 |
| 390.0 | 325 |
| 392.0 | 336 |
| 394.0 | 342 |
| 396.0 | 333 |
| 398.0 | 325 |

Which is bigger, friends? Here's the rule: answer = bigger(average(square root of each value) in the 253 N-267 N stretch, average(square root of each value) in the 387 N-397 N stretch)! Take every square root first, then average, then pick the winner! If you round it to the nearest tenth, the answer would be 20.4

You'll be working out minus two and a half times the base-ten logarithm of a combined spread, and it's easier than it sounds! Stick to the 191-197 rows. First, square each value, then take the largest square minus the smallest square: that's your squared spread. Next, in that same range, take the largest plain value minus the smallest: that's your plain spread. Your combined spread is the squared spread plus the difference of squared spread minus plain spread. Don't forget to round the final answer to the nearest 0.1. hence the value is -10.8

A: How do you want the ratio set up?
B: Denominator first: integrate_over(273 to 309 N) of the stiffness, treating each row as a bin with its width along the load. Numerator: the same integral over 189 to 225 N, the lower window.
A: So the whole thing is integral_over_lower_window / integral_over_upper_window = 0.87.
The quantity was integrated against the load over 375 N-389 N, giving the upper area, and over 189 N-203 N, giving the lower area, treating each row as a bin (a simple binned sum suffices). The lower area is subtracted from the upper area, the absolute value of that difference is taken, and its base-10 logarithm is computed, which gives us 3.0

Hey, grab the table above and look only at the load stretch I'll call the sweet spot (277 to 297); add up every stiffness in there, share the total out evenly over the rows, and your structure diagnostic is 471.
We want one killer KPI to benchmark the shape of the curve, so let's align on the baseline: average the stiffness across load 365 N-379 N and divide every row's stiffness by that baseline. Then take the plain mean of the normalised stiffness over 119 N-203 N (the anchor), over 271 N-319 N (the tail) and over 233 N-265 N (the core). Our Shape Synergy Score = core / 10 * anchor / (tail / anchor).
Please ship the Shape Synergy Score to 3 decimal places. 0.126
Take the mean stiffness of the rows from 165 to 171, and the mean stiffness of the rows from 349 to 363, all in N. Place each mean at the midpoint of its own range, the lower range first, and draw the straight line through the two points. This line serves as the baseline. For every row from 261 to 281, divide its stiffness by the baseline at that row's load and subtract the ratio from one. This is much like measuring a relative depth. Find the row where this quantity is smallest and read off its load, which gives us 276.0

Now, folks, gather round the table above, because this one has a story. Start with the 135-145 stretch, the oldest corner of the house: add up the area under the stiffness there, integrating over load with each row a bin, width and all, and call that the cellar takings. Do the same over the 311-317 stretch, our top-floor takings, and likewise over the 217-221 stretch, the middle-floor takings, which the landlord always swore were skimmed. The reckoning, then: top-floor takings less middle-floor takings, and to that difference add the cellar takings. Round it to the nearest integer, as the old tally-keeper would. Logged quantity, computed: 4878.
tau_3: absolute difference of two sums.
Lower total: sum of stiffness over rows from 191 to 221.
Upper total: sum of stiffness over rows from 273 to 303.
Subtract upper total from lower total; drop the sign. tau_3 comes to 975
